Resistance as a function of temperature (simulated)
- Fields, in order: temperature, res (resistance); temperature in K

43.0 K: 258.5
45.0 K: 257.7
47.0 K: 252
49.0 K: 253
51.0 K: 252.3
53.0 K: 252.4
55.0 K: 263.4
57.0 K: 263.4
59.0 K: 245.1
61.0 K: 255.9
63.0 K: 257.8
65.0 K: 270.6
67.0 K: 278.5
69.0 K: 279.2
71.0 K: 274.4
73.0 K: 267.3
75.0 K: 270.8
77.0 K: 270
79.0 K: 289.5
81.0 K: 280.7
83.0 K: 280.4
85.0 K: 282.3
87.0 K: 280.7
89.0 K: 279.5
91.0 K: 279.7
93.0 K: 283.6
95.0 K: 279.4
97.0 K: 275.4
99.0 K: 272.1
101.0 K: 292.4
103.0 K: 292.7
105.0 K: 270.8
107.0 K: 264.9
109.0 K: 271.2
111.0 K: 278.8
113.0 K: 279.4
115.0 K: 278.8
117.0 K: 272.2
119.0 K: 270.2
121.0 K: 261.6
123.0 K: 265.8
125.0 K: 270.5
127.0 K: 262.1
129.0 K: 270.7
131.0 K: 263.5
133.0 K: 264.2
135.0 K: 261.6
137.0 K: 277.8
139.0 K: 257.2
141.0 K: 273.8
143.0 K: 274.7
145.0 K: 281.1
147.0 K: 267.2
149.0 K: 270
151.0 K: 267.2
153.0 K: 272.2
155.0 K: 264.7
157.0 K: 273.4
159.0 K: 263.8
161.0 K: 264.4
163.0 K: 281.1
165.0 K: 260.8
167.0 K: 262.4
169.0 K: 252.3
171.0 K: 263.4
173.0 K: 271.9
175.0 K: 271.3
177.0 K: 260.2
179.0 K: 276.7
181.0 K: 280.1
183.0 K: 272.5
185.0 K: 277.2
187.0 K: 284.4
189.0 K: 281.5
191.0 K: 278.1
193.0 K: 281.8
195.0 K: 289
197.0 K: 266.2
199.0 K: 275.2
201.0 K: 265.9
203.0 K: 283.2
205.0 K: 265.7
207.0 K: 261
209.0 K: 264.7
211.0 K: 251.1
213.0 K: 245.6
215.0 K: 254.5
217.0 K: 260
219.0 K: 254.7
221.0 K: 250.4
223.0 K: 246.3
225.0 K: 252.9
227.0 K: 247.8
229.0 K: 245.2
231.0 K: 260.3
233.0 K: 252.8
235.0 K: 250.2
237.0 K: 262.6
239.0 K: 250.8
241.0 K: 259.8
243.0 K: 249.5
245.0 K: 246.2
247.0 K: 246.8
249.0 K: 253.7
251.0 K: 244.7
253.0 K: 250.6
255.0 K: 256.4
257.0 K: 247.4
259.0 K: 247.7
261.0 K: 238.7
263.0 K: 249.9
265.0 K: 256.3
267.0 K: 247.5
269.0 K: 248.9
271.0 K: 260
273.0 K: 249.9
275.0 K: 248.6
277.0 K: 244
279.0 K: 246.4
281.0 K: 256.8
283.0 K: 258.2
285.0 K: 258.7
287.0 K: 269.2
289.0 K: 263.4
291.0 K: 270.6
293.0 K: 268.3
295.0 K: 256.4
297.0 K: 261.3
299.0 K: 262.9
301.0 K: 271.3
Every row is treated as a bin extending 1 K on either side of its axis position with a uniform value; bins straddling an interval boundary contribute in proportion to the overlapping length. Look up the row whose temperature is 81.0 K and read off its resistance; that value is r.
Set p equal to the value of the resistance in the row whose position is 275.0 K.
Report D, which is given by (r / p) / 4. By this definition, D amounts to 0.282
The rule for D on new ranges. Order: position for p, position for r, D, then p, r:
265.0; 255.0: 0.250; 256.3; 256.4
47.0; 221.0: 0.248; 252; 250.4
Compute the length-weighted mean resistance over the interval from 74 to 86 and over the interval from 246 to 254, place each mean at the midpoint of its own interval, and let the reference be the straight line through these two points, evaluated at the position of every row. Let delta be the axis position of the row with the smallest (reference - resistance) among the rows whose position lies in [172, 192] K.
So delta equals 187.0 K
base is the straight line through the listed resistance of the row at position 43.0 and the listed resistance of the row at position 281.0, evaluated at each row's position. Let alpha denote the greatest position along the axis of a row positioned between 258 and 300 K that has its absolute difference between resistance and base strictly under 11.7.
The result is 299.0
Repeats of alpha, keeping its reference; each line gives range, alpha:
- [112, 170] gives 169.0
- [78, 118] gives 107.0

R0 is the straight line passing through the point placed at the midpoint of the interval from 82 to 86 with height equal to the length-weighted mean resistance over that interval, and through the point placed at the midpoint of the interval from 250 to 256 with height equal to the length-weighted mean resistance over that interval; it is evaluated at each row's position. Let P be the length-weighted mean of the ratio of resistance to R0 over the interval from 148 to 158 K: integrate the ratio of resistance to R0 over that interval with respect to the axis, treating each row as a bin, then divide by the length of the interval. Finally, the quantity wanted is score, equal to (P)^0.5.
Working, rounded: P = 1.00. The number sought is 1.00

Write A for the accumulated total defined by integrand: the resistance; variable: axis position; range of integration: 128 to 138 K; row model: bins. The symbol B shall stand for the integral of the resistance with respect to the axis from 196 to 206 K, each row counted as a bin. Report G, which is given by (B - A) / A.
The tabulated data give 0.01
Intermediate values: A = 2676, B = 2712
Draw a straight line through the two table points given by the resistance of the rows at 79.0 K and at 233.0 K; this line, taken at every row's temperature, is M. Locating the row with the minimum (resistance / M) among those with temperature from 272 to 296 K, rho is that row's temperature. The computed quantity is 277.0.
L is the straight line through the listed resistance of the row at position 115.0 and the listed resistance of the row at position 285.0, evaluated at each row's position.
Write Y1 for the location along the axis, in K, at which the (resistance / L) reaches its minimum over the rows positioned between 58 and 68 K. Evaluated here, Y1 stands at 59.0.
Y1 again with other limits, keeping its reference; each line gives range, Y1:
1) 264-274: 267.0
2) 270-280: 277.0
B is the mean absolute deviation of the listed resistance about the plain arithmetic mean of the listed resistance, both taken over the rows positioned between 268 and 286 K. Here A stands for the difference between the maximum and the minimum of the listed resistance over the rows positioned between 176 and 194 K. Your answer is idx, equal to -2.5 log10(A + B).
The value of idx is -3.68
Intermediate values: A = 24.2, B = 5.4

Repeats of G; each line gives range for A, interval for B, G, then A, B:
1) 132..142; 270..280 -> -0.06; 2669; 2498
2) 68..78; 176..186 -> 0.00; 2723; 2733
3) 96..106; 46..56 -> -0.09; 2807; 2546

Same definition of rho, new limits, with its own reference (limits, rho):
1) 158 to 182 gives 169.0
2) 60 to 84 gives 61.0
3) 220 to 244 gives 223.0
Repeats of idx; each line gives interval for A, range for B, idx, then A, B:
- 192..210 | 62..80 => -3.84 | 28.0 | 6.5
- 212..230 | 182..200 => -3.25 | 14.8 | 5.1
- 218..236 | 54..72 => -3.46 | 15.1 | 9.2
